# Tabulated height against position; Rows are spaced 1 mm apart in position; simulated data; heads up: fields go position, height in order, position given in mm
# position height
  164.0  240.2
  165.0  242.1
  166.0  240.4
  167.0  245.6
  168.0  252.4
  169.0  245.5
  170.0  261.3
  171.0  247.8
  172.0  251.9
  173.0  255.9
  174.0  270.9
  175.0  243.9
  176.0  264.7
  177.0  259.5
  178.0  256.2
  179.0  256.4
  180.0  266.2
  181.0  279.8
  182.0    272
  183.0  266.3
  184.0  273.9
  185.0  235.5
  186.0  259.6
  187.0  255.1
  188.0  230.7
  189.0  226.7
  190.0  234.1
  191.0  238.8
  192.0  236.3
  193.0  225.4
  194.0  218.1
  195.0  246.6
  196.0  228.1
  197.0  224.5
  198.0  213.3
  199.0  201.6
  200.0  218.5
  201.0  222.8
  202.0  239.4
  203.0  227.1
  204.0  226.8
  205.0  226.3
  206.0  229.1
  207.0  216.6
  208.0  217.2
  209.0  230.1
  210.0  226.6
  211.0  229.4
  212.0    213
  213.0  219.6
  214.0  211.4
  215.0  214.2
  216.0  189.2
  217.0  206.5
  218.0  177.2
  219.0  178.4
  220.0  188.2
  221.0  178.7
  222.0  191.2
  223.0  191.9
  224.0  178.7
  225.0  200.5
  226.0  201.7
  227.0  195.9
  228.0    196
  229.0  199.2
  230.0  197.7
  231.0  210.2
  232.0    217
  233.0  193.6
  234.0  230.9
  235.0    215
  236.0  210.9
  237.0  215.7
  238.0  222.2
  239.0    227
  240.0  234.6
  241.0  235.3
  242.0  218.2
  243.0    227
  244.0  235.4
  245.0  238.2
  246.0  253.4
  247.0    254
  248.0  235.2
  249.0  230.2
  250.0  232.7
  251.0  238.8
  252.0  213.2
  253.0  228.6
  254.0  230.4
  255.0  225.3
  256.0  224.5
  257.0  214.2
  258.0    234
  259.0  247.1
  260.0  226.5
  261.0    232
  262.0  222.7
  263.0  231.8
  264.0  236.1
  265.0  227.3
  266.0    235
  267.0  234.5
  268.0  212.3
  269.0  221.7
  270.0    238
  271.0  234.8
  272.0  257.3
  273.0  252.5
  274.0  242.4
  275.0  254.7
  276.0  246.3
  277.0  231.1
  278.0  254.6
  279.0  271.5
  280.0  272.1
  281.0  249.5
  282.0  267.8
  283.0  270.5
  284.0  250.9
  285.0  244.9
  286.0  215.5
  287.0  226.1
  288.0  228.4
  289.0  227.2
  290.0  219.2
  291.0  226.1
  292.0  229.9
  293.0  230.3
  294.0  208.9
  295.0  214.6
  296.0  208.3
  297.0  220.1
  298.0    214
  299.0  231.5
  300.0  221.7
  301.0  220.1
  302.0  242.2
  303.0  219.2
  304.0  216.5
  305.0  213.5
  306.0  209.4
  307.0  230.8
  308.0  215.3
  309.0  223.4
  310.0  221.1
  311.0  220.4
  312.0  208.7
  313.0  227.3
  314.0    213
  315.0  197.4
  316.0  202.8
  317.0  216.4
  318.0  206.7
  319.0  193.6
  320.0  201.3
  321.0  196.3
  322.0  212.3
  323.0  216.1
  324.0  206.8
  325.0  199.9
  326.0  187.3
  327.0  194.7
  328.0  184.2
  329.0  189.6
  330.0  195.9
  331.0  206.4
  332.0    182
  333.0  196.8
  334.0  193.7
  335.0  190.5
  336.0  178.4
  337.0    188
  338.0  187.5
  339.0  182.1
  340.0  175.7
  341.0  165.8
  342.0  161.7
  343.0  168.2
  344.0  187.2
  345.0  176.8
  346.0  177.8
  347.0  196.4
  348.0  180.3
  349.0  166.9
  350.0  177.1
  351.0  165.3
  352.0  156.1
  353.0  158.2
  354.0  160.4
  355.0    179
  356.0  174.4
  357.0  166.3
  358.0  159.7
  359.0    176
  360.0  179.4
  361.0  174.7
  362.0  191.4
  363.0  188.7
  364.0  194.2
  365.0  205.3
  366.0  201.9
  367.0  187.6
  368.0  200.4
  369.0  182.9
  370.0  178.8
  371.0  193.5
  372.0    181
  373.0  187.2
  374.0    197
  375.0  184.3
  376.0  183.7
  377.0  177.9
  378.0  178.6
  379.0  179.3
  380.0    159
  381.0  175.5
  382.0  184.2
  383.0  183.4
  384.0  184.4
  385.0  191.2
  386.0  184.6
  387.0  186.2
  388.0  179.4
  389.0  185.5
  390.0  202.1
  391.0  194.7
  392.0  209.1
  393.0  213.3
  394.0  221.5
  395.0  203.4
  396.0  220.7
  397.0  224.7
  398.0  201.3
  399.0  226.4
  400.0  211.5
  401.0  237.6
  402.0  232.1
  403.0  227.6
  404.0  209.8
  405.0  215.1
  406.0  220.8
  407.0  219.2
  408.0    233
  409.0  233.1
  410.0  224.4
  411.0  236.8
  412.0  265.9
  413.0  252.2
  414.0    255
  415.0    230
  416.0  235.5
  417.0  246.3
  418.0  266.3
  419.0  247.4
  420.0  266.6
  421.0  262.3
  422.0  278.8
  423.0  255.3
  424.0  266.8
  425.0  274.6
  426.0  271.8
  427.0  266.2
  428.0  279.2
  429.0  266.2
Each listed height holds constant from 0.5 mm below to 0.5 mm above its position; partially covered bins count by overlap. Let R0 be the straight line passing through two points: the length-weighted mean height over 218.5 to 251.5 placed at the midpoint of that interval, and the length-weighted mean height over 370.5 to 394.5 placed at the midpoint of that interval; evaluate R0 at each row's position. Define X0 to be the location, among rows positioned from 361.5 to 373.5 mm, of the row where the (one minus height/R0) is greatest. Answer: 370.0 mm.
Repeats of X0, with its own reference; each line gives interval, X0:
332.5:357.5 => 352.0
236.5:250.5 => 237.0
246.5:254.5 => 252.0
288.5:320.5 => 319.0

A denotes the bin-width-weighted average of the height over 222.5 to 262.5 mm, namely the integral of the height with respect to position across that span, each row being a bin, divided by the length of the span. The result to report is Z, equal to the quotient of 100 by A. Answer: 0.45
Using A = 221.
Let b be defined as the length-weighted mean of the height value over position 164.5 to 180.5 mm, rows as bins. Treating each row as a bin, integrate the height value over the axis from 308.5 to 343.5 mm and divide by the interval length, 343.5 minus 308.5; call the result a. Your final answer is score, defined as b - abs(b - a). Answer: 197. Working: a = 197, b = 254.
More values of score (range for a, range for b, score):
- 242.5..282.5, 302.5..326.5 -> 183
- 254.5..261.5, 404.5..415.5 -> 229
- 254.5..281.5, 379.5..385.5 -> 121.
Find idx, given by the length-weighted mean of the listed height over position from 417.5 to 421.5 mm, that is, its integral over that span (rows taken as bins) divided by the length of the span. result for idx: 261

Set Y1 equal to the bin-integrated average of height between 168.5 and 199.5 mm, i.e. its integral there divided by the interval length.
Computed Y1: 247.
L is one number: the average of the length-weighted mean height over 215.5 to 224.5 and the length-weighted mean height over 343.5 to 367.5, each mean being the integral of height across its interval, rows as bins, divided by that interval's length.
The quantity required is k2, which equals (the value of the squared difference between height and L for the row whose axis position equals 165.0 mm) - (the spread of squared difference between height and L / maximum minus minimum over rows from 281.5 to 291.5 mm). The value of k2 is -3103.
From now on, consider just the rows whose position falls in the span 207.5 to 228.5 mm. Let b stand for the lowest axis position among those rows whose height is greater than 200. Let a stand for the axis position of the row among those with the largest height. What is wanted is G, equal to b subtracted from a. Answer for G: 1 mm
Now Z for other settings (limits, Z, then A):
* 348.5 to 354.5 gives 0.61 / 164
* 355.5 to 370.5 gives 0.54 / 184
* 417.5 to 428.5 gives 0.37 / 267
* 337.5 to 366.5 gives 0.56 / 177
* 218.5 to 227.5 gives 0.53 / 189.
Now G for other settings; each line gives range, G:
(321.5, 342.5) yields 1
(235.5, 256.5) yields 11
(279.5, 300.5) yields 0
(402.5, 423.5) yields 19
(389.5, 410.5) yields 11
